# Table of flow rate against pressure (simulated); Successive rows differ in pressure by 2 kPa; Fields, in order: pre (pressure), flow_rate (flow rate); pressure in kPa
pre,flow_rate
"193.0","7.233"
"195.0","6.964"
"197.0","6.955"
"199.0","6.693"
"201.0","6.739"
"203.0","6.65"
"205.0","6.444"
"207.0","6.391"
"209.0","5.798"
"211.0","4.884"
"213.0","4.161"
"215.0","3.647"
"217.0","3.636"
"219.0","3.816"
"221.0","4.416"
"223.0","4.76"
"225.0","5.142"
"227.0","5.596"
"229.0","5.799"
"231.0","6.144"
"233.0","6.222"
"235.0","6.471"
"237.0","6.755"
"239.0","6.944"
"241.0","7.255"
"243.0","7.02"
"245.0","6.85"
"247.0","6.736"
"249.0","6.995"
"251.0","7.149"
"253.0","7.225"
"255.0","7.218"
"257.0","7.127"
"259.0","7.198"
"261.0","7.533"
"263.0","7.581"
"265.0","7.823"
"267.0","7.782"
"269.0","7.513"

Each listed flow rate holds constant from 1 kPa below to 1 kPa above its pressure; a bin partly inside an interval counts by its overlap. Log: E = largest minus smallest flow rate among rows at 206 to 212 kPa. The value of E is 1.5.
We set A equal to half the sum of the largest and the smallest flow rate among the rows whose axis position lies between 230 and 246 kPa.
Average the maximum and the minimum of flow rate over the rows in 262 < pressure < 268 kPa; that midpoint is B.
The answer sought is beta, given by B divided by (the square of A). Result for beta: 0.172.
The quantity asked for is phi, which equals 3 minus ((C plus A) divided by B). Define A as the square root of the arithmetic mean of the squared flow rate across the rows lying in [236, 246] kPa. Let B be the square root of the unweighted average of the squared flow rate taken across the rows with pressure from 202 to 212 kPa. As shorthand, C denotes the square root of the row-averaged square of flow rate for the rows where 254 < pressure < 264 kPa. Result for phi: 0.6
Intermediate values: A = 7.0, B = 6.1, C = 7.3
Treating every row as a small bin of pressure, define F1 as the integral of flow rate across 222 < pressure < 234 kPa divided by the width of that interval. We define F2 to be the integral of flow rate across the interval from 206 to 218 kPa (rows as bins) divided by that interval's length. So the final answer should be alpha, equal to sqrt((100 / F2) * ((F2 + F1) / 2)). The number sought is 10.4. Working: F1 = 5.61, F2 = 4.8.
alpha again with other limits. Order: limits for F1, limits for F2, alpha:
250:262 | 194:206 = 10.2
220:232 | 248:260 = 9.3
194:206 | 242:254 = 9.9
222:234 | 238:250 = 9.5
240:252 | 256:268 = 9.8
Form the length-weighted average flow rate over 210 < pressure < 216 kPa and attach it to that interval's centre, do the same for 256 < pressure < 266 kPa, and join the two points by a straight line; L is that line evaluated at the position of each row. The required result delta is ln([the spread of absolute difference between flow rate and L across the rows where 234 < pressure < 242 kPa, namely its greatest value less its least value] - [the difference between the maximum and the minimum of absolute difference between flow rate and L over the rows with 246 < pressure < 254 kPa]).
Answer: -1.4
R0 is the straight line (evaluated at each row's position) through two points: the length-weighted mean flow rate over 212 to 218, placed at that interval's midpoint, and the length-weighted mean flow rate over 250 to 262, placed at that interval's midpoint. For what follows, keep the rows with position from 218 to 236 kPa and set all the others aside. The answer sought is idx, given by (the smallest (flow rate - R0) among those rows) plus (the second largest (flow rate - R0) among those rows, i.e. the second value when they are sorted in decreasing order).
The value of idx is 0.7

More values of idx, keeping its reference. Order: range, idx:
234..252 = 1.4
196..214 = 4.7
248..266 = 0.0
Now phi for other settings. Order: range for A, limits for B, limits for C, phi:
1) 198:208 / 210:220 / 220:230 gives 0.1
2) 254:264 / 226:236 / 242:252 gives 0.6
